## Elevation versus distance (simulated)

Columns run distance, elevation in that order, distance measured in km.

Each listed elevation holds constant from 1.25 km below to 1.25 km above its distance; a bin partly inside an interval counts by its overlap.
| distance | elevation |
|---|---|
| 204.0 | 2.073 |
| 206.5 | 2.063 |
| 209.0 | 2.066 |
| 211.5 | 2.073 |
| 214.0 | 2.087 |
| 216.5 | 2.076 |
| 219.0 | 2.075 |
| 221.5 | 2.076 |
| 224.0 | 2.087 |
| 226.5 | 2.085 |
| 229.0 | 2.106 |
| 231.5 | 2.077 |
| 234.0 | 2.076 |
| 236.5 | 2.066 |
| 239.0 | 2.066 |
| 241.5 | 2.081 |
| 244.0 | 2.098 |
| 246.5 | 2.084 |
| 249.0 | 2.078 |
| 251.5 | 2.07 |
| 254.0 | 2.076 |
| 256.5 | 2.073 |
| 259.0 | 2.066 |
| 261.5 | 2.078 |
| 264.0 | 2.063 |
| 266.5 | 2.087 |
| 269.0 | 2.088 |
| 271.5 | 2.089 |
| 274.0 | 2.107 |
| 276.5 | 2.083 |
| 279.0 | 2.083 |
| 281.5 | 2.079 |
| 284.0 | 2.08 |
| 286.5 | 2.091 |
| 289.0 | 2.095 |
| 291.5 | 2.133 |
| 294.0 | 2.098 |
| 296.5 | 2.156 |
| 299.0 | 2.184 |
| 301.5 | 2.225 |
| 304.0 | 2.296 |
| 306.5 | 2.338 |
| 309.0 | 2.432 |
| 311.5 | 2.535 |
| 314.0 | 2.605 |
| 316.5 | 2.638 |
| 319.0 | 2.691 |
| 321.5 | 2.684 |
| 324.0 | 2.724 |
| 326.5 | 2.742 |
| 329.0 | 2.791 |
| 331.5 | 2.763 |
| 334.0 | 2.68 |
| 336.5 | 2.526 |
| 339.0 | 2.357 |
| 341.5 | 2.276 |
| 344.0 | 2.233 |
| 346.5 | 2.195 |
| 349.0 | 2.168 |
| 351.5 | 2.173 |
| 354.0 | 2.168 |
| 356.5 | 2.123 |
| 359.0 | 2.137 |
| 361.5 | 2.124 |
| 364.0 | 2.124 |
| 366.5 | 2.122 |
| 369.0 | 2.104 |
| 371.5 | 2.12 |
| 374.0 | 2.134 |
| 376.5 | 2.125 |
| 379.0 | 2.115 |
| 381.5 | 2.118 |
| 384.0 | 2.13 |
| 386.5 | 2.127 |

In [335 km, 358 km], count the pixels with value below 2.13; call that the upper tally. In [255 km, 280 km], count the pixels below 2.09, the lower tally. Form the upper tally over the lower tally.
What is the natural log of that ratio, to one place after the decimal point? -2.2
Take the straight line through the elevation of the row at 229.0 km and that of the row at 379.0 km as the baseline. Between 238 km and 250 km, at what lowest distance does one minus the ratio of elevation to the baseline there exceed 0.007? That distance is 239.0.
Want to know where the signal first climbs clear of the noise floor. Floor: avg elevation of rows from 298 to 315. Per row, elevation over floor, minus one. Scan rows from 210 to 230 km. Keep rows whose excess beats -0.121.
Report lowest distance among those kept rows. 214.0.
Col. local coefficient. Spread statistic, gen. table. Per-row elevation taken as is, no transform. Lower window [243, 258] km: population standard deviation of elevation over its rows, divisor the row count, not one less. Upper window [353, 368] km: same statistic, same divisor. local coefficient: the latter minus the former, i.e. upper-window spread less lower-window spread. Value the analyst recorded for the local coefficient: 0.0072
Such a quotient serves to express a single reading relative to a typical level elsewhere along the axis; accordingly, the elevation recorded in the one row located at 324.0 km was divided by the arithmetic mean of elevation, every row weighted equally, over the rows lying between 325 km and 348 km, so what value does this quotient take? 1.09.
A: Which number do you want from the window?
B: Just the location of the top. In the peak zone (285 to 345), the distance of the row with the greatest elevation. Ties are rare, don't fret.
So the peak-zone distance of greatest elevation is 329.0 km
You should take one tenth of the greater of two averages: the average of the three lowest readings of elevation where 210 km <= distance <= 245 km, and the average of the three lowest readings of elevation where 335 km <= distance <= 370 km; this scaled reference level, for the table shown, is 0.212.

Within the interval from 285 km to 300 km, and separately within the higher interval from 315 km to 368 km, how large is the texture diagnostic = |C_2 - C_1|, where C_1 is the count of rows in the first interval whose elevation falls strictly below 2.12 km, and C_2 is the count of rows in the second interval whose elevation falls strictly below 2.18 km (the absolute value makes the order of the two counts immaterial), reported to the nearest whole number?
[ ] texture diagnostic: 5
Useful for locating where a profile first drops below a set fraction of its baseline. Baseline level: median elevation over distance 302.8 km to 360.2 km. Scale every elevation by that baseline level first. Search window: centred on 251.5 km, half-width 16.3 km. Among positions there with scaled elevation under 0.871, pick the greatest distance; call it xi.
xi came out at 266.5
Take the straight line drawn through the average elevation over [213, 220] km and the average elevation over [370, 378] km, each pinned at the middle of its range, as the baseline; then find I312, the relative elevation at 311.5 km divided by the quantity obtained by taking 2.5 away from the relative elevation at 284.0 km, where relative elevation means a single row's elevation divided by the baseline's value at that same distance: -0.80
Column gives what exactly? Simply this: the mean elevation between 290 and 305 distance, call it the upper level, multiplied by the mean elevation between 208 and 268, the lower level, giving 4.5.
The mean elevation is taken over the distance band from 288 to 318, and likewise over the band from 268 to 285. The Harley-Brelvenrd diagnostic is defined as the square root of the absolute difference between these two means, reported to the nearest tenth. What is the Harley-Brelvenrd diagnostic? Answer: 0.5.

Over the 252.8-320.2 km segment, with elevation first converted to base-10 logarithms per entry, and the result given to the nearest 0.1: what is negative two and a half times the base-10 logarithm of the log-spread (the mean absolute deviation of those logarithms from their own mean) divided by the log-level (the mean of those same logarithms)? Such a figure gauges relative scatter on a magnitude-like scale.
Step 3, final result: 2.7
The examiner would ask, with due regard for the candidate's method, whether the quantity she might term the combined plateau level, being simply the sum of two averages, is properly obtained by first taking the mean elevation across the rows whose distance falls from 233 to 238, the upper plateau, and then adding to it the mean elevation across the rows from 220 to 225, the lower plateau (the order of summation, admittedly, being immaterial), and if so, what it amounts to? 4.15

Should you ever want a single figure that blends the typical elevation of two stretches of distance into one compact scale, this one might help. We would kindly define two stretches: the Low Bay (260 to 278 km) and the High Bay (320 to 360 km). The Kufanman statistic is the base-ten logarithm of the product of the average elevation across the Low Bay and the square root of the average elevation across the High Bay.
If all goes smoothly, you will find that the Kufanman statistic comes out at 0.511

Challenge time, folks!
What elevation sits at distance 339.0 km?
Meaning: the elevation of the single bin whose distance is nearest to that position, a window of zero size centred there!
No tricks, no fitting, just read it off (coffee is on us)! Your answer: 2.357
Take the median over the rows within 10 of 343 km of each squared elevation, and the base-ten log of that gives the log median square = 0.71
